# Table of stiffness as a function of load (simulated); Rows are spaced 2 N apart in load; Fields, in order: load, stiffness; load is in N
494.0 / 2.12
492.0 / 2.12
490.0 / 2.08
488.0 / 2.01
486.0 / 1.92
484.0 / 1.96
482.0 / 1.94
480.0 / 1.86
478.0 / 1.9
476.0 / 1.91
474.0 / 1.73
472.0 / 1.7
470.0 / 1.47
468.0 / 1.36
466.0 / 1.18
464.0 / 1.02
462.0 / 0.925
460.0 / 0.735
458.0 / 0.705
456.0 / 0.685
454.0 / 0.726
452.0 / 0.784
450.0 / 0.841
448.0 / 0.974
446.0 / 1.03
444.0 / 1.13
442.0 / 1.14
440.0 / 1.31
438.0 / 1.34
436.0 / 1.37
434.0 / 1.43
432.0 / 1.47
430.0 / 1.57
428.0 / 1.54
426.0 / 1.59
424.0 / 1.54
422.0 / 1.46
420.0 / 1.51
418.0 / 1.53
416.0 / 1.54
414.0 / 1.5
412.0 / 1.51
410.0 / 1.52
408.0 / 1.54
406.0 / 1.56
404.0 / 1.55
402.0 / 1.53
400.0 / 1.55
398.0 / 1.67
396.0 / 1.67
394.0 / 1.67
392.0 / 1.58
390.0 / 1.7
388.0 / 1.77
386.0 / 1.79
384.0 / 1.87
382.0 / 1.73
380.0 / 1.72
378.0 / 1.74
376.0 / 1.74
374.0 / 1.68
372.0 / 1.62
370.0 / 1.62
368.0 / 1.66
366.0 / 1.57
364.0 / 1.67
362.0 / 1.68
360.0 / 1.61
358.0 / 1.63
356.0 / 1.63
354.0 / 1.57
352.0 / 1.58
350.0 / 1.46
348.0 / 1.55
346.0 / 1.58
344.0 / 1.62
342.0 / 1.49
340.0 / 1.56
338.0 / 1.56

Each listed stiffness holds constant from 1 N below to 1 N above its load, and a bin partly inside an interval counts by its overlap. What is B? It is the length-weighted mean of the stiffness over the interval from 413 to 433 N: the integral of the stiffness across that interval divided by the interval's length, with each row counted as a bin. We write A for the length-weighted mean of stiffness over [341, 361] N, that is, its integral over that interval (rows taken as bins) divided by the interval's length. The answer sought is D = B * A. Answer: 2.4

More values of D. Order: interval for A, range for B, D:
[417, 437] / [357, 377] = 2.5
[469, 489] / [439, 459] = 1.7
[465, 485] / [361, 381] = 2.8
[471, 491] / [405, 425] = 2.9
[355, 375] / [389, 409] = 2.6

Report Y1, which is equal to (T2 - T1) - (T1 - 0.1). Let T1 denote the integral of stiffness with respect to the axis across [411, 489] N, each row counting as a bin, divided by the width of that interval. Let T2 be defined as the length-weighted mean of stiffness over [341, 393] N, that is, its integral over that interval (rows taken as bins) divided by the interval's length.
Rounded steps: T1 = 1.38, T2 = 1.65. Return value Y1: -1.0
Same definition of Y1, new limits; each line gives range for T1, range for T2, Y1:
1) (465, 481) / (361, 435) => -1.6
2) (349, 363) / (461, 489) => -1.5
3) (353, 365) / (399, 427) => -1.6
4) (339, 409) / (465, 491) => -1.4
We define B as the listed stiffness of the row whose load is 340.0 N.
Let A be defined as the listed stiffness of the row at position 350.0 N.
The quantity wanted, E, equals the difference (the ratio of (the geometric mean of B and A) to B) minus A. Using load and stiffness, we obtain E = -0.5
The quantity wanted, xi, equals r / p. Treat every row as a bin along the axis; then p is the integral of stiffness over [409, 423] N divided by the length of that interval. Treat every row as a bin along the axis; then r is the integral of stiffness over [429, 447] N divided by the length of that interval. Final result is 0.87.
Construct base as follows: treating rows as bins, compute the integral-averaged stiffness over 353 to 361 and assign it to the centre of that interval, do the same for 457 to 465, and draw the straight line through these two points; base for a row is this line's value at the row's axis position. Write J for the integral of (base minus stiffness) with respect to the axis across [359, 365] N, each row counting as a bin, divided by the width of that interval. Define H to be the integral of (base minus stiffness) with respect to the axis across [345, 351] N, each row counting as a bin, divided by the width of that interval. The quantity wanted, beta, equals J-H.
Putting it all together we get -0.2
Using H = 0.15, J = -0.08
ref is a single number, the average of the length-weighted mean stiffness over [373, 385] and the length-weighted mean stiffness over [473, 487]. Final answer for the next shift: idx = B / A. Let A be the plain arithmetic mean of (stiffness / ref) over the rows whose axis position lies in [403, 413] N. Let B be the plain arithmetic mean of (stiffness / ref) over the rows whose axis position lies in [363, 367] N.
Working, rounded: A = 0.85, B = 0.89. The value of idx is 1.1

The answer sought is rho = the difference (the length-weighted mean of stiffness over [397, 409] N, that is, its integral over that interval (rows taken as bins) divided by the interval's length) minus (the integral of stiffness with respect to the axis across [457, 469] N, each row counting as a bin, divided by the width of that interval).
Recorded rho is 0.6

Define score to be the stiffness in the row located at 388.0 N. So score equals 1.77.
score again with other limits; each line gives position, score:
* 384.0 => 1.87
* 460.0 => 0.735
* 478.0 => 1.9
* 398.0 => 1.67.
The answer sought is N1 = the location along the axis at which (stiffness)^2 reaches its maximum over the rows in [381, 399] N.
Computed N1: 384.0 N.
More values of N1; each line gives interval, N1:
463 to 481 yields 476.0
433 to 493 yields 492.0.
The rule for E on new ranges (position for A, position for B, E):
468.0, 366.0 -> -0.4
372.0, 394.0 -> -0.6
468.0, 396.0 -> -0.5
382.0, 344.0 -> -0.7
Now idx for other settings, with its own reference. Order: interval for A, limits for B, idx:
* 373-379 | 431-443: 0.8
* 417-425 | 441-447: 0.7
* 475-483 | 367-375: 0.9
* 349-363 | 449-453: 0.5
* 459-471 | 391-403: 1.4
